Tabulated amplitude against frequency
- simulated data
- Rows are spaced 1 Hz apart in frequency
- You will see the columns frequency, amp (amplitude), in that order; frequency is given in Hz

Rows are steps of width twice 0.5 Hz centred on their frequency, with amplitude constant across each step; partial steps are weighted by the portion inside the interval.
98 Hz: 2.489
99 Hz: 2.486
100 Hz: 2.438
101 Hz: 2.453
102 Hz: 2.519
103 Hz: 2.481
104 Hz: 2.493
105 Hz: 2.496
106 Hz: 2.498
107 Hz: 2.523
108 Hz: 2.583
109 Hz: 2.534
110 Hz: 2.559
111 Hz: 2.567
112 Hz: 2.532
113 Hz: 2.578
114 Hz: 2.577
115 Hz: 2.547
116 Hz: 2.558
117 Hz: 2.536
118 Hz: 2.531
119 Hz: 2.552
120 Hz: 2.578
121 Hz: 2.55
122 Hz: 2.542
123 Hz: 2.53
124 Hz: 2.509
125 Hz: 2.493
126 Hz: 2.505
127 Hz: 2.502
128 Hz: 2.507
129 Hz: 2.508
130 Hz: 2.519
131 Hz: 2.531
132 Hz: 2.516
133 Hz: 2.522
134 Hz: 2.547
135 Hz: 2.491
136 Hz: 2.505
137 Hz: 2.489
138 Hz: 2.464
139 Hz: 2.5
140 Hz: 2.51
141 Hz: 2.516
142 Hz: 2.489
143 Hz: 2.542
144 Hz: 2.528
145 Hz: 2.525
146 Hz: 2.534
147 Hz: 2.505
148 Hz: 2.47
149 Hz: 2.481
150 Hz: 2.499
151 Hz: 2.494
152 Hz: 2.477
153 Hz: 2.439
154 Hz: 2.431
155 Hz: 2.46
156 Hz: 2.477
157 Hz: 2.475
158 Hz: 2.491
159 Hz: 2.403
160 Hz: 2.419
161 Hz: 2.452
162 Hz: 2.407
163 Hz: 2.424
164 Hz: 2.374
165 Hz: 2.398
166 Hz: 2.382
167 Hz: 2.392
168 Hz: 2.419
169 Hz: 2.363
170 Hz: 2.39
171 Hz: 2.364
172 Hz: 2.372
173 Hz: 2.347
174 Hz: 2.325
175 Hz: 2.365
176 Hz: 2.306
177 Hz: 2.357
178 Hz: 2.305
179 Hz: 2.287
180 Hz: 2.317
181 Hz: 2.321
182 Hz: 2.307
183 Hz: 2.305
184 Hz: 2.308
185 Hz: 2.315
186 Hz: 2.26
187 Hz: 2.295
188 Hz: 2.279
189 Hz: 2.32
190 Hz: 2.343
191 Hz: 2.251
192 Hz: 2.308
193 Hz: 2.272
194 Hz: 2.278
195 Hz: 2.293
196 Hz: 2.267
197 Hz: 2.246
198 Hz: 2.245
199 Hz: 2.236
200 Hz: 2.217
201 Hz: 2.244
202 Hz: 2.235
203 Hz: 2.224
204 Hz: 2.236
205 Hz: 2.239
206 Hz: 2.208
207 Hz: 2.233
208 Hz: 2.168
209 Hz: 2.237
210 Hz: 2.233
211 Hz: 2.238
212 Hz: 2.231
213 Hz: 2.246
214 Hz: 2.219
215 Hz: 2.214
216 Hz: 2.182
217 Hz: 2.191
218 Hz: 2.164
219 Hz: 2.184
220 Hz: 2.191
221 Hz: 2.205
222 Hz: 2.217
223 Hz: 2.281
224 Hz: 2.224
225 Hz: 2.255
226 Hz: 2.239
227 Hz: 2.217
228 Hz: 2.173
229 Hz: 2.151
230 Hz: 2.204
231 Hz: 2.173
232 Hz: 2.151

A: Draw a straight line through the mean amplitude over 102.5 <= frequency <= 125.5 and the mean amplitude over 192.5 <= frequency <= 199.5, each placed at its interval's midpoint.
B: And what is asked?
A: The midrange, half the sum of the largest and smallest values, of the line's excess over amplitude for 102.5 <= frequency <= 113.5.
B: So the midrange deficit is 0.027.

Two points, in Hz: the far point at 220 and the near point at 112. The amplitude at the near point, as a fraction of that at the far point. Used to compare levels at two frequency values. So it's 1.16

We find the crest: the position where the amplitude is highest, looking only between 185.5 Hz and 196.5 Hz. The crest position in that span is 190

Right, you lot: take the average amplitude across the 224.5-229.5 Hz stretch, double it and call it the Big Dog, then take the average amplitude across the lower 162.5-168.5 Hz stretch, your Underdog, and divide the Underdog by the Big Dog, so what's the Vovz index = 0.543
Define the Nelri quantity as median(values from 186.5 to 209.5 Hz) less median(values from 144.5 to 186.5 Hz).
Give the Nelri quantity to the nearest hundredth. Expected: -0.15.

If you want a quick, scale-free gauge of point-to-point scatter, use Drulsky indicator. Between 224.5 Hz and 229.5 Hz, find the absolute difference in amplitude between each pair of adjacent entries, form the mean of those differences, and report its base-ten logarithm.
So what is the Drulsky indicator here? -1.59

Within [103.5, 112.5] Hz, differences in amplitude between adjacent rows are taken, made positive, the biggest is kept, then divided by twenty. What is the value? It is 0.0030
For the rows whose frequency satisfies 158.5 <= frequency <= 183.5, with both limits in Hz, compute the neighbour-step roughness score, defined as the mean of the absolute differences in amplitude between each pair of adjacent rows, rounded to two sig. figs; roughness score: 0.028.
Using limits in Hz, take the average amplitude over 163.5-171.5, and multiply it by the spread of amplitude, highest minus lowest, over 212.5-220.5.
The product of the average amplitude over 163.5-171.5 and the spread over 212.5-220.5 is 0.20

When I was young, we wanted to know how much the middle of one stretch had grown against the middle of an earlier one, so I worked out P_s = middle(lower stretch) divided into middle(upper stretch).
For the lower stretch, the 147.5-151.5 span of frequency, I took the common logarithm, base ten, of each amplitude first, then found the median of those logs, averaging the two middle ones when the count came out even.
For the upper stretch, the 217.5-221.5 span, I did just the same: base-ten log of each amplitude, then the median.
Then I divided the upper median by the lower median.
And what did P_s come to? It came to 0.86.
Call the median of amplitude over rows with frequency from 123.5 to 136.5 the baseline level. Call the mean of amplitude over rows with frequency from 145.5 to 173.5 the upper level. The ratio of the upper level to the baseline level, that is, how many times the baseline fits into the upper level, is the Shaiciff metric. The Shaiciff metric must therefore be 0.97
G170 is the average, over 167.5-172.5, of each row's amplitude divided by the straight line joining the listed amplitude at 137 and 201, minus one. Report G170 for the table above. 0.0080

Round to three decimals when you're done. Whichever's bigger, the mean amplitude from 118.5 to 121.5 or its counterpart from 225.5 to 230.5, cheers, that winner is 2.560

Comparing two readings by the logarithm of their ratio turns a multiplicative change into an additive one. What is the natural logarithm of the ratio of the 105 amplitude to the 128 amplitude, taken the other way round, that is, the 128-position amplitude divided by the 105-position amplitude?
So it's 0.004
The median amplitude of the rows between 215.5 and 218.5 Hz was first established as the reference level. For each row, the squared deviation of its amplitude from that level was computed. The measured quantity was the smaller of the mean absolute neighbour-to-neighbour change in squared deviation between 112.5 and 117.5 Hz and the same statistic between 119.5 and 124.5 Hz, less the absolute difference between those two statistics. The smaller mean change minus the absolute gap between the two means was 0.011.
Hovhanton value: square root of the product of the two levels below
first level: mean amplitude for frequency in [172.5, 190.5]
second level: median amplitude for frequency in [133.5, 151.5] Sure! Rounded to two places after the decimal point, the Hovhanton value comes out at 2.41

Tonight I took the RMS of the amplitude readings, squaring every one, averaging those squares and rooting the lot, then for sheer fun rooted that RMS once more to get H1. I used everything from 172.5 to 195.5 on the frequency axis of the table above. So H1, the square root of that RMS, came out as 1.52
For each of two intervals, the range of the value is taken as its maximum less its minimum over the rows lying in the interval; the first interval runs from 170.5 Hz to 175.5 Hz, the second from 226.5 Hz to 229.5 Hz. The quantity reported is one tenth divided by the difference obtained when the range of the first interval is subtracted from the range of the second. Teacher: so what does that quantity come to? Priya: 5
